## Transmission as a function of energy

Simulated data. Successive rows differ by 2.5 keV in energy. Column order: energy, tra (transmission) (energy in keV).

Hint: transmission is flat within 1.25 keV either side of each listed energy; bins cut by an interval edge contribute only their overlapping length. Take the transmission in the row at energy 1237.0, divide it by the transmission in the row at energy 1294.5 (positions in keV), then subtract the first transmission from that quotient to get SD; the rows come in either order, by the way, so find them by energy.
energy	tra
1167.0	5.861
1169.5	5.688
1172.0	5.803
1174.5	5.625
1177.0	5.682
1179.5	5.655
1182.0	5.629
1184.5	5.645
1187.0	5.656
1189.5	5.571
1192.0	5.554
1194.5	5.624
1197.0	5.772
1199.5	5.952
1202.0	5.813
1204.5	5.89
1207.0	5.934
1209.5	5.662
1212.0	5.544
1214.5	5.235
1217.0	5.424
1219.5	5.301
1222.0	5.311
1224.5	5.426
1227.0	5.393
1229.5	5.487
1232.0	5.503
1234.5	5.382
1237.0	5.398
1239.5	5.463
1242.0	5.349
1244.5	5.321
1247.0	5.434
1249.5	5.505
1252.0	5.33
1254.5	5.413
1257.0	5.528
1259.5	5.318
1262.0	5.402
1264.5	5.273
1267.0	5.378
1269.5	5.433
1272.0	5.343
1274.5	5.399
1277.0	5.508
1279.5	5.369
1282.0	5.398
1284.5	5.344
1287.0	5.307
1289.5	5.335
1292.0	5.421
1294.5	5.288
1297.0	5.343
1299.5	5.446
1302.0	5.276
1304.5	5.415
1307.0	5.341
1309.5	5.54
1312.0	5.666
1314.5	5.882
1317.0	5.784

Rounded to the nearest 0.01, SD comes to -4.38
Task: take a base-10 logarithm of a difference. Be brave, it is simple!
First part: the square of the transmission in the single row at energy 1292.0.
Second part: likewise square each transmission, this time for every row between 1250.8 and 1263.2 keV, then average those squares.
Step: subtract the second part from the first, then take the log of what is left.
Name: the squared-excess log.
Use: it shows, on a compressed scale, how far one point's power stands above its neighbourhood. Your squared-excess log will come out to -0.6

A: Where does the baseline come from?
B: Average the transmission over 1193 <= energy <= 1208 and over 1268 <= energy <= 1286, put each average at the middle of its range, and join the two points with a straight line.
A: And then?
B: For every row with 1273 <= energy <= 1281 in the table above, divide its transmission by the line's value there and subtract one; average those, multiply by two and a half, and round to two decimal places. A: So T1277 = 0.01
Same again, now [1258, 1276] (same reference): -0.04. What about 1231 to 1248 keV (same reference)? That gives -0.09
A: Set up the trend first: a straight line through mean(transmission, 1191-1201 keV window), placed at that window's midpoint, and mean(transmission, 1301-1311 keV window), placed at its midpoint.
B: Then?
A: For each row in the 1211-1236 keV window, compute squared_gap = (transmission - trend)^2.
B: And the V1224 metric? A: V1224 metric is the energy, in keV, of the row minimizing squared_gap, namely 1232.0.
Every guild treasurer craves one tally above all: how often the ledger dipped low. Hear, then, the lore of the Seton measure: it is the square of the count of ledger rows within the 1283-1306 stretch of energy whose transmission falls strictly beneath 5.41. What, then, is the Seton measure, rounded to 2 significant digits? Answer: 36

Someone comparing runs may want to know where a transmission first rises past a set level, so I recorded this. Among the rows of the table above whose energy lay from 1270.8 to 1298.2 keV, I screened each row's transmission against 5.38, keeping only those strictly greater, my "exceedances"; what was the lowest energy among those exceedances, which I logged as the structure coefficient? 1274.5 keV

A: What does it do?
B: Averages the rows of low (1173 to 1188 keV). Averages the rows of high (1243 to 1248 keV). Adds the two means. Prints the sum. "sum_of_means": 11.0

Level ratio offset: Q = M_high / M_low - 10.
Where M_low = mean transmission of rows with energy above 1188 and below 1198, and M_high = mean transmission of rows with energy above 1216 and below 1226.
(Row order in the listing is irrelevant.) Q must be -9.05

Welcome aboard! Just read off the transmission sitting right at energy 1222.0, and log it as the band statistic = 5.311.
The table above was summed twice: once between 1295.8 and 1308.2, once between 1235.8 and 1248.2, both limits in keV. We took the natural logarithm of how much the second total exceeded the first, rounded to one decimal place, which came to -1.9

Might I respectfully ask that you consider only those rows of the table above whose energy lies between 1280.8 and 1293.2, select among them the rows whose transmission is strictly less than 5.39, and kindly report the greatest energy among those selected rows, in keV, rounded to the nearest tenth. 1289.5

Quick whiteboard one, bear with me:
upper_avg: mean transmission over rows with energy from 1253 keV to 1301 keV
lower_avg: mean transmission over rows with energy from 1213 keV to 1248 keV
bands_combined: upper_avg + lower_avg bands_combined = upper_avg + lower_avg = 10.8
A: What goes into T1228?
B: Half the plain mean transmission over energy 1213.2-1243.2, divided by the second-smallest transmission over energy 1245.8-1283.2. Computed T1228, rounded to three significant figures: 0.507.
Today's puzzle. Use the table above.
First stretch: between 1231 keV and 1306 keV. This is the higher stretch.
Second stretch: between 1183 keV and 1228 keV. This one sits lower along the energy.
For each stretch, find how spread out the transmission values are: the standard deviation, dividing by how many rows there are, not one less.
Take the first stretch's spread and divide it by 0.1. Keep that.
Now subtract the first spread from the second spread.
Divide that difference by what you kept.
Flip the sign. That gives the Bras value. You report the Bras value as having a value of -0.21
